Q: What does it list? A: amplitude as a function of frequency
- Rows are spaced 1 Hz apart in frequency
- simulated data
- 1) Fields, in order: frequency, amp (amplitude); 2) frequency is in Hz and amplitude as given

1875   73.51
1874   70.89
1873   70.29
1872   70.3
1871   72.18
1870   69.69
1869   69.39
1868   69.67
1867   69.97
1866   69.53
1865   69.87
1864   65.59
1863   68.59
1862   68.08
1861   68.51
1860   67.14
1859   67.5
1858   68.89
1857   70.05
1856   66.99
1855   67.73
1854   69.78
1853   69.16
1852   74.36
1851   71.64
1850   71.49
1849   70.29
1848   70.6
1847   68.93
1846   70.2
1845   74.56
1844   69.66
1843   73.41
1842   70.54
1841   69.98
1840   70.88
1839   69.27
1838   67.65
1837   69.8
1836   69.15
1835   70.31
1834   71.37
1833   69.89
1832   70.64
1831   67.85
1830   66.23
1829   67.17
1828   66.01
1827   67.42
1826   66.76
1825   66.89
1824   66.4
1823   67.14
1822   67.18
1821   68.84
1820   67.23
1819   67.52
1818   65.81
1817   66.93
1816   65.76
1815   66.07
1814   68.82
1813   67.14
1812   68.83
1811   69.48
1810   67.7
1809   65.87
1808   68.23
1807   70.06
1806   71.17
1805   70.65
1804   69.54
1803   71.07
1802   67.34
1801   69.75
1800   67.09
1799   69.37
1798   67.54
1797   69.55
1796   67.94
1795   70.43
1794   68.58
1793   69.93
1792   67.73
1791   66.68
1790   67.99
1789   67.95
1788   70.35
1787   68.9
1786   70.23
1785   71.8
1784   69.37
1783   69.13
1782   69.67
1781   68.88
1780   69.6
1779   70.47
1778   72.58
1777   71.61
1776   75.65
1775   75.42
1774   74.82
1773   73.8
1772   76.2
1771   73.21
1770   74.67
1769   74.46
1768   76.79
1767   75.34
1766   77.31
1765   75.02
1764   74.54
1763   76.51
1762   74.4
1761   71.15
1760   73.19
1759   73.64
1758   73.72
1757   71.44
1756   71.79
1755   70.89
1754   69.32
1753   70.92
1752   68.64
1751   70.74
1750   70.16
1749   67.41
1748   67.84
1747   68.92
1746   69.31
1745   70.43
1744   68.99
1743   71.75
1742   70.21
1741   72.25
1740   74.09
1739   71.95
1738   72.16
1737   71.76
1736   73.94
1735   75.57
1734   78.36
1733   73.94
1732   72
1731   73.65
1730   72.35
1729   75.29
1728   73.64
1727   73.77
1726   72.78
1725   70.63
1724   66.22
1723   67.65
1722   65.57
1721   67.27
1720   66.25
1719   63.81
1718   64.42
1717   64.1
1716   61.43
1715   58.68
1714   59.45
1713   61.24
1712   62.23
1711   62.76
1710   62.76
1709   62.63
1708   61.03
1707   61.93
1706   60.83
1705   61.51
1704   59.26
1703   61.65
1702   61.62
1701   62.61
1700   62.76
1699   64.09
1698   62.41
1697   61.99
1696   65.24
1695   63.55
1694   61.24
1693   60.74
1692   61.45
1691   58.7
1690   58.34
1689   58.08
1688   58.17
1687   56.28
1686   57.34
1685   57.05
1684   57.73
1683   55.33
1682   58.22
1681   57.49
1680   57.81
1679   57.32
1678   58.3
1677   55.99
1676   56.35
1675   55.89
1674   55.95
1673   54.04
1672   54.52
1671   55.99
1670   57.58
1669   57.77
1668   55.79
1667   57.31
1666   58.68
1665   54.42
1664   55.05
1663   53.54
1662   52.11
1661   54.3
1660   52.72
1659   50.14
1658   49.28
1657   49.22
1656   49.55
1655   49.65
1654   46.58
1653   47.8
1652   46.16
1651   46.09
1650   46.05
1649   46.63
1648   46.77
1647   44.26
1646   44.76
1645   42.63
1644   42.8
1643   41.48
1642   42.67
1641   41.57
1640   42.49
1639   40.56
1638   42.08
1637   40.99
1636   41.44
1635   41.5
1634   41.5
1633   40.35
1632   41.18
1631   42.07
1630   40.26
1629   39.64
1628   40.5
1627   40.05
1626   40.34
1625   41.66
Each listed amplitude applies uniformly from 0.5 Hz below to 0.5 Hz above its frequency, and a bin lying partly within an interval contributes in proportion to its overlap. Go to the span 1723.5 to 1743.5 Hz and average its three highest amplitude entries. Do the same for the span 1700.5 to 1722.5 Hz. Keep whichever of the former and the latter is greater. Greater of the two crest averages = 76.4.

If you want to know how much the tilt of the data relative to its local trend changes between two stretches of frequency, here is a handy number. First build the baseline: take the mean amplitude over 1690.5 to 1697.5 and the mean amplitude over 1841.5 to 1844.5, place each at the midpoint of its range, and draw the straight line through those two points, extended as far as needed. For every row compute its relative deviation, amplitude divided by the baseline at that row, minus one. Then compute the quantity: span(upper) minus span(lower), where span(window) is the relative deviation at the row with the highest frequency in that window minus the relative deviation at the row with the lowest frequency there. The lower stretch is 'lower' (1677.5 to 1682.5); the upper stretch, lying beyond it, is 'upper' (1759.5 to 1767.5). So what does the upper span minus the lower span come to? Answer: 0.030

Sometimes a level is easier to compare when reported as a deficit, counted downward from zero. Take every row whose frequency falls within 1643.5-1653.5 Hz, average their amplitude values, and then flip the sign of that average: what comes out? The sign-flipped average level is -45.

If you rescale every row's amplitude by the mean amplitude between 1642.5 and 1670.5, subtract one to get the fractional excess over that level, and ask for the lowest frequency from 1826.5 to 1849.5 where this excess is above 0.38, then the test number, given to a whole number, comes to 1832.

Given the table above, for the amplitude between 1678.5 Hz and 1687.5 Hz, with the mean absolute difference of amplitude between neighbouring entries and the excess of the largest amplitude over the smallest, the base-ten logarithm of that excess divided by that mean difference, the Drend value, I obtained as 0.42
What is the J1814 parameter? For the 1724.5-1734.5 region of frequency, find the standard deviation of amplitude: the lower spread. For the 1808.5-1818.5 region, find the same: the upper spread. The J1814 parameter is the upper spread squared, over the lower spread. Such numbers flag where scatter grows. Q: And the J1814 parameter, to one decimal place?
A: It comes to 0.9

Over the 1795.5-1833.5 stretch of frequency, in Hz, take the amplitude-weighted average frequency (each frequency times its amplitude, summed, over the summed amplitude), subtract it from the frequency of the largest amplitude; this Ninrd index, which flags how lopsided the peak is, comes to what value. -8.4 Hz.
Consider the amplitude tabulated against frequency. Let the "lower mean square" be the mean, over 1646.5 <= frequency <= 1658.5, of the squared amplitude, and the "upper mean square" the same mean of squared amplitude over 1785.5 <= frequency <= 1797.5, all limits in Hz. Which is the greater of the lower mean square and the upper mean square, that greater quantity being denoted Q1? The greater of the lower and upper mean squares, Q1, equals 4742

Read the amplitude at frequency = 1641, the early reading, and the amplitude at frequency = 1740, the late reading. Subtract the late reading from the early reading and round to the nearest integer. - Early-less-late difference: -33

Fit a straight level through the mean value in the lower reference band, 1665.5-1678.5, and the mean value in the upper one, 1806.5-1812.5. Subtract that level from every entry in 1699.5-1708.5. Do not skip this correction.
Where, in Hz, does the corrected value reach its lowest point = 1704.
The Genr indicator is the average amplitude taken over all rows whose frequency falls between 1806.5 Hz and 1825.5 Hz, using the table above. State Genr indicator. 67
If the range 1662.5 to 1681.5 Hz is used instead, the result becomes 56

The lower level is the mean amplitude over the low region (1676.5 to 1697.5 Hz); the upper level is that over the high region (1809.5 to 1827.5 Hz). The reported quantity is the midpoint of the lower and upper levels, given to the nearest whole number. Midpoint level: 63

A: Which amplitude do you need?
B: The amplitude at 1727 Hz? 73.77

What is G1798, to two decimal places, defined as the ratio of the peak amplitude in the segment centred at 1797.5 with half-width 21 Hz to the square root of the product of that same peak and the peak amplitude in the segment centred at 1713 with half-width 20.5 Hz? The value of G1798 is 0.98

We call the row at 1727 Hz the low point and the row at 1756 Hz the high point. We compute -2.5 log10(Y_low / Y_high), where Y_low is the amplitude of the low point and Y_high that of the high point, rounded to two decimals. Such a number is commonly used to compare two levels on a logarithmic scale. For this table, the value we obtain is -0.03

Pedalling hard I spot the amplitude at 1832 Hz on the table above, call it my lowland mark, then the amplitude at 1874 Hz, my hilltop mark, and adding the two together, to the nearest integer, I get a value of 142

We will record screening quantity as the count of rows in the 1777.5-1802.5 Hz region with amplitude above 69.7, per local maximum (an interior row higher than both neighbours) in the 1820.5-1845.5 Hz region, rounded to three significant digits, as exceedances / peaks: 1.00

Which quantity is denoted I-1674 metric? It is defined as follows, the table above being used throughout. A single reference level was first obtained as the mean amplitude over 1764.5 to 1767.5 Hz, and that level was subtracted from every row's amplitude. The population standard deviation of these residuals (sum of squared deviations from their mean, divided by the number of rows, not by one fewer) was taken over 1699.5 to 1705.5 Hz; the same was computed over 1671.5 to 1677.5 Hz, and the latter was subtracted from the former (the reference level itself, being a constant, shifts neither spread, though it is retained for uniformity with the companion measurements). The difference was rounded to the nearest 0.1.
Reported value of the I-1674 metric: 0.3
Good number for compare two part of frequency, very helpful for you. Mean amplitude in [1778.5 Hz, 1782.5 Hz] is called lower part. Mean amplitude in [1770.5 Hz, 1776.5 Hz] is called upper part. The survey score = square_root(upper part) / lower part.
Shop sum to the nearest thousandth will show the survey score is 0.124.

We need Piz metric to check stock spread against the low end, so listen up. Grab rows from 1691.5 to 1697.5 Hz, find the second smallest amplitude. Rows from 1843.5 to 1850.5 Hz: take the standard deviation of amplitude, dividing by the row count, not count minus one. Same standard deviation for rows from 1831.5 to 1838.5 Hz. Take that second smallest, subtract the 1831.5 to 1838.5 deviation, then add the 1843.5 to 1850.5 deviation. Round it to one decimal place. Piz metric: 61.8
